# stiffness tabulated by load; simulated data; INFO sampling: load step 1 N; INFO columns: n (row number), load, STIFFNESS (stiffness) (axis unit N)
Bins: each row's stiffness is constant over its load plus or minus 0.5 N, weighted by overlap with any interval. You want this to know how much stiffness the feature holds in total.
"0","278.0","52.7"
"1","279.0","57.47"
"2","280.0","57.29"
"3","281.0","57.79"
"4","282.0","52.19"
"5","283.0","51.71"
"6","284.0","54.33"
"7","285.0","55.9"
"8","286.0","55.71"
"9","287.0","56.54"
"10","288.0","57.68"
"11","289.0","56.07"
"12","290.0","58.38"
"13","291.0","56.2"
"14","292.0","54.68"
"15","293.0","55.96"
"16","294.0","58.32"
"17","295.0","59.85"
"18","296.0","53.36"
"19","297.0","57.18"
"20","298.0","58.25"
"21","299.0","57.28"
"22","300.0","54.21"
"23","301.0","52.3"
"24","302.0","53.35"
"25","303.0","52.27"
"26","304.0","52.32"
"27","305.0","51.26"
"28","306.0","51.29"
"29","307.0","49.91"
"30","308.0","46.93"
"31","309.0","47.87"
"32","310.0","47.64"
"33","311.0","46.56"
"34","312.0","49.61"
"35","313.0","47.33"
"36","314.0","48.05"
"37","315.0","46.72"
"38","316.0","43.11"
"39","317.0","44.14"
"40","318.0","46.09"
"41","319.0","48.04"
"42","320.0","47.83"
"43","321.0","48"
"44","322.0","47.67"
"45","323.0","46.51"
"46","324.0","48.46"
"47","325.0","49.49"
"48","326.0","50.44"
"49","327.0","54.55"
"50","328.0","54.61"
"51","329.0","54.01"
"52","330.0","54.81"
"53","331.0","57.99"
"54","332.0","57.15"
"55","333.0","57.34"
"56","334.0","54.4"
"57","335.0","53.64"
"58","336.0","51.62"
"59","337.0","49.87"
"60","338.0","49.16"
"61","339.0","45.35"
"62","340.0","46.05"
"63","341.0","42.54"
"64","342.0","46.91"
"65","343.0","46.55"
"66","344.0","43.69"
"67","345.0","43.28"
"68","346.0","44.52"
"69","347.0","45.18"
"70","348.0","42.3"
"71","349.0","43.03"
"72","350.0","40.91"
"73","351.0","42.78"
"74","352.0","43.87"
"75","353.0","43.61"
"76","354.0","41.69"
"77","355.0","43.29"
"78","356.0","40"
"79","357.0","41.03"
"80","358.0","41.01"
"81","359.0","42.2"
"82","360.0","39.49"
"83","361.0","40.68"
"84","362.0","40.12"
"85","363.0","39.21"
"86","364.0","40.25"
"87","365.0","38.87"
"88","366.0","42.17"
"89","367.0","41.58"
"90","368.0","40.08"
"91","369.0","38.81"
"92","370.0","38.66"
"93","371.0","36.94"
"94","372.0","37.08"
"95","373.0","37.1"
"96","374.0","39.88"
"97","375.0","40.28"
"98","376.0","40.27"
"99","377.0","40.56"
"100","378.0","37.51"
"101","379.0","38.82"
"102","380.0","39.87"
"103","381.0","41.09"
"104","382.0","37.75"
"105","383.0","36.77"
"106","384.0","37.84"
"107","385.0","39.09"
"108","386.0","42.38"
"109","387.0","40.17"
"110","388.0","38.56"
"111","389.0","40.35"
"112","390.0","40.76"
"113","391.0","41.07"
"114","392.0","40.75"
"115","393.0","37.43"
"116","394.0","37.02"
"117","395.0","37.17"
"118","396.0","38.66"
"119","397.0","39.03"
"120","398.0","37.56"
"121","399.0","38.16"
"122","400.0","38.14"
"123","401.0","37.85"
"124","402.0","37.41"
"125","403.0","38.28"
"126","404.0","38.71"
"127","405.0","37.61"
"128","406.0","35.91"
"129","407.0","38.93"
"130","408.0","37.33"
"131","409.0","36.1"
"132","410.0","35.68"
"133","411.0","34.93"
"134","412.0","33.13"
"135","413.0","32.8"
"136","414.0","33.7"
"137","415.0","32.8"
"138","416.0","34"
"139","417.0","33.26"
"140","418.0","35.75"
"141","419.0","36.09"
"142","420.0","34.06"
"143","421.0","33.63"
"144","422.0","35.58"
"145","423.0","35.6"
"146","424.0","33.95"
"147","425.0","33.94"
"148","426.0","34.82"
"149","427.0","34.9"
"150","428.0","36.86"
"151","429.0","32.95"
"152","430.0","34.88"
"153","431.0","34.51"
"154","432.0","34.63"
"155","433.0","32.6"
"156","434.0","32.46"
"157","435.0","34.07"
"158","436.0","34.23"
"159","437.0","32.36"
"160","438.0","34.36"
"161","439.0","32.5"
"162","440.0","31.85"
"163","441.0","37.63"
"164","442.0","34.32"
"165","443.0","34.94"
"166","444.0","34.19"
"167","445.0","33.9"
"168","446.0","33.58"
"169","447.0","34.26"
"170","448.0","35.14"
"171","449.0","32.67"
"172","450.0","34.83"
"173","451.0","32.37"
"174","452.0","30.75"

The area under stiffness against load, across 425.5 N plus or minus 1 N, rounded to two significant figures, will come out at 69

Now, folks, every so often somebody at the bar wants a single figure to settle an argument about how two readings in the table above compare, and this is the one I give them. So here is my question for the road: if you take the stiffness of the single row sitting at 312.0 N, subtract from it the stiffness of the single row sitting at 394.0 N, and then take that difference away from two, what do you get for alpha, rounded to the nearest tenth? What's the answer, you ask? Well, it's -10.6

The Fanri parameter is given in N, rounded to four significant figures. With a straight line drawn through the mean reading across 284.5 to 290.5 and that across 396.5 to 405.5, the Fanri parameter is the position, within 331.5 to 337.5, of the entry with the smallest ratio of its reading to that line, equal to 337.0 N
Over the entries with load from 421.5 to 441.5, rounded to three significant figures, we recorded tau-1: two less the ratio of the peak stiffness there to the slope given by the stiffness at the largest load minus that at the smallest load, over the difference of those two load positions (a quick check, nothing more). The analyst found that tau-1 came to -347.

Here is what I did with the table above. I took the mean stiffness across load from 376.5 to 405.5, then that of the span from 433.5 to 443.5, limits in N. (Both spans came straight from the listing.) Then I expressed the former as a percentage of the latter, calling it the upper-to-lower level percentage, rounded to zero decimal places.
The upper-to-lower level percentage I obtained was 115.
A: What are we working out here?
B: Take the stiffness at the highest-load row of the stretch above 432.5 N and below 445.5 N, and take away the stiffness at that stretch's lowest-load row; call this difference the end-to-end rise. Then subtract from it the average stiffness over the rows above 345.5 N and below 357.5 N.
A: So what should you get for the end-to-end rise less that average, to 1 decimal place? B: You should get -41.4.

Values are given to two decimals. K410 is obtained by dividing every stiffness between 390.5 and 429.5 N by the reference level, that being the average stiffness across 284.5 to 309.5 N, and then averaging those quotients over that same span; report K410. 0.66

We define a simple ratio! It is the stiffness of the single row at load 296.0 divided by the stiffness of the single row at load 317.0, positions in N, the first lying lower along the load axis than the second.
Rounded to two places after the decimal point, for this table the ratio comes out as 1.21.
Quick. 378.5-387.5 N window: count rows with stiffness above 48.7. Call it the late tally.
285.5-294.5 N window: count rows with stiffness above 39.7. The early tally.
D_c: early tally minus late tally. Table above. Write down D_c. 9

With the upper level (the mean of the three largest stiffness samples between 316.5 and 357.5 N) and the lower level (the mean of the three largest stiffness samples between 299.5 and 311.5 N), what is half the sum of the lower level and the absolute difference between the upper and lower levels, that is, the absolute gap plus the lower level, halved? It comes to 28.7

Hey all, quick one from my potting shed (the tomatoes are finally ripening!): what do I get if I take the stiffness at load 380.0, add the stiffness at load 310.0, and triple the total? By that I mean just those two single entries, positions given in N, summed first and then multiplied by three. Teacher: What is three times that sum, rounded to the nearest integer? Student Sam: 263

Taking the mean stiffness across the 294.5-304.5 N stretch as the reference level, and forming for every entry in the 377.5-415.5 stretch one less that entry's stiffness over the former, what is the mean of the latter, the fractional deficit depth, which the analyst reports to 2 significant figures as 0.31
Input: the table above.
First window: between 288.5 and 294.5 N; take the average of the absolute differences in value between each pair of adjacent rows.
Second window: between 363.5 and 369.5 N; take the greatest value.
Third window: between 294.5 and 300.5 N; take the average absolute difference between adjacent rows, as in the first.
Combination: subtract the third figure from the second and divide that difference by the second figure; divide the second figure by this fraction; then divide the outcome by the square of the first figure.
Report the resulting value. 12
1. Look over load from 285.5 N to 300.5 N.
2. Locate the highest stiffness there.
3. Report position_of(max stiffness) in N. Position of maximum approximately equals 295.0 N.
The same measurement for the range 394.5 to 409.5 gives 397.0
